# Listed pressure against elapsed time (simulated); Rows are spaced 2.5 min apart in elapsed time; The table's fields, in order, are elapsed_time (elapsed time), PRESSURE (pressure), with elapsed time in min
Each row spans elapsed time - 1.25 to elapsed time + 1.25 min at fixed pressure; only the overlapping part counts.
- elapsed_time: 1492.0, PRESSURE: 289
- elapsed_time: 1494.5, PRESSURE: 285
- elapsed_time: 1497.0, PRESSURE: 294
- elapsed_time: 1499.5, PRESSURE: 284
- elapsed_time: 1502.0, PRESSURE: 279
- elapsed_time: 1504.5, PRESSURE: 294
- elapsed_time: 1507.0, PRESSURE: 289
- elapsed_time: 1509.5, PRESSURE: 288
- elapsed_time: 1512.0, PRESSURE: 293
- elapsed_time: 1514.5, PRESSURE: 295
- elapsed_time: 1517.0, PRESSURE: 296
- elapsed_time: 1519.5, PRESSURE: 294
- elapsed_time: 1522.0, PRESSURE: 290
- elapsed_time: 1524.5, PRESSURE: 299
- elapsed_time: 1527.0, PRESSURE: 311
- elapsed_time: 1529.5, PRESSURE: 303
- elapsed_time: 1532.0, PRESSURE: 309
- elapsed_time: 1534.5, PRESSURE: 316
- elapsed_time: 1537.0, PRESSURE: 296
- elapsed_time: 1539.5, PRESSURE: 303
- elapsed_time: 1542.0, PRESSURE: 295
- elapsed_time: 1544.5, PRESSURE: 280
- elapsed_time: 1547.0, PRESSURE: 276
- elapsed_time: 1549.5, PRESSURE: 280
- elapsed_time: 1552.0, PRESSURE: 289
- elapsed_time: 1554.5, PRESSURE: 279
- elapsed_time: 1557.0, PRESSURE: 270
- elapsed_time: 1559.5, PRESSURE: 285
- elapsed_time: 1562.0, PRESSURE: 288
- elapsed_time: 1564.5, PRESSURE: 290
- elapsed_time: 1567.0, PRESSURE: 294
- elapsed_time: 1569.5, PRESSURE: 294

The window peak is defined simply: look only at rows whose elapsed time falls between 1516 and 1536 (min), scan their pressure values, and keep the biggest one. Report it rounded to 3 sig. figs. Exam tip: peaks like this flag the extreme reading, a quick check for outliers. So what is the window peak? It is 316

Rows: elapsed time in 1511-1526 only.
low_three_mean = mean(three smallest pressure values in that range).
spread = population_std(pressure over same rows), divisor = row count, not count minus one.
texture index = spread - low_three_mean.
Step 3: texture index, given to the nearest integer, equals -290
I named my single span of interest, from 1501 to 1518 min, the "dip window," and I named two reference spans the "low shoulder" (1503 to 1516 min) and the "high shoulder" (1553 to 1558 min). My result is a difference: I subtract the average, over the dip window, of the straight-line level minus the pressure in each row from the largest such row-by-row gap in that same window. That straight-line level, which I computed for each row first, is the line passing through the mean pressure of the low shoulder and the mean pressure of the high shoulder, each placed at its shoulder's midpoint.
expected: 14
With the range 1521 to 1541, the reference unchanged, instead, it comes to 17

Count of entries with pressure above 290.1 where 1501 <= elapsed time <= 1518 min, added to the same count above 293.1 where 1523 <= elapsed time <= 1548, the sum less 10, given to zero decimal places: 2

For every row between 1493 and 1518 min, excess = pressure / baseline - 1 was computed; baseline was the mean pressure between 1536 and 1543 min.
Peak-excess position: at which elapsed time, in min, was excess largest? 1517.0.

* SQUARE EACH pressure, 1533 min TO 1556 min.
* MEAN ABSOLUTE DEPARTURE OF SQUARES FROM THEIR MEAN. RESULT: 6276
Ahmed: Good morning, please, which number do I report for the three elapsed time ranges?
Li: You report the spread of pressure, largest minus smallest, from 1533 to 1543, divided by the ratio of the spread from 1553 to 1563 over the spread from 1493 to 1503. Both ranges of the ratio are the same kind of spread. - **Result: 17.5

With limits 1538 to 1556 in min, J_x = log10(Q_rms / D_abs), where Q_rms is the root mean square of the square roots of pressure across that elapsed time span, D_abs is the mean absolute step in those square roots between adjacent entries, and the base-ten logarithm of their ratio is 1.84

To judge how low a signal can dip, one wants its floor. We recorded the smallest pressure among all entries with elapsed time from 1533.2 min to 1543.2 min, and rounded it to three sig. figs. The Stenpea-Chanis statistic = 295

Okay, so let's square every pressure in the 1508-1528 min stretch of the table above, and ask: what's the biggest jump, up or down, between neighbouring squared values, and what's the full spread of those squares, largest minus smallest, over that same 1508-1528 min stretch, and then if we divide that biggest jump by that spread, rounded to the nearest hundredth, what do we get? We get 0.53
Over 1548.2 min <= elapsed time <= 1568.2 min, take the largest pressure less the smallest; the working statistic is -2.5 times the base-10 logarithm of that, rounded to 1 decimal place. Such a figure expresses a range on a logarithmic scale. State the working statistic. -3.5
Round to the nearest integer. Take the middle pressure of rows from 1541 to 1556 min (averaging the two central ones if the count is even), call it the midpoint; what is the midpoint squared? 78400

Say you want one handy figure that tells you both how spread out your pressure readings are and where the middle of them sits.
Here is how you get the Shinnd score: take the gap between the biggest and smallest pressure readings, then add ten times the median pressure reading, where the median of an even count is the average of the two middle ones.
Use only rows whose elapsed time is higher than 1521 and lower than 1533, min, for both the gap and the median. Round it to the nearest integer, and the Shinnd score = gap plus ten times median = 3051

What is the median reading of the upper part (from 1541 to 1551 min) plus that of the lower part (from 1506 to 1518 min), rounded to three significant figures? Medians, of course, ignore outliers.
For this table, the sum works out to 573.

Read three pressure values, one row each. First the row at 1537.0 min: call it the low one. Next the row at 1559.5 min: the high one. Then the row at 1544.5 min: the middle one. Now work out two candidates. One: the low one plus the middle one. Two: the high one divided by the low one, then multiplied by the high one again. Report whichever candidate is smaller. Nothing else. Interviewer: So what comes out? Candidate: 274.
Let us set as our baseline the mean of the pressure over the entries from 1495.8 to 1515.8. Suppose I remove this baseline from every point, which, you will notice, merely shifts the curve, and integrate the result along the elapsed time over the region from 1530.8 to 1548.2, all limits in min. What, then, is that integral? 121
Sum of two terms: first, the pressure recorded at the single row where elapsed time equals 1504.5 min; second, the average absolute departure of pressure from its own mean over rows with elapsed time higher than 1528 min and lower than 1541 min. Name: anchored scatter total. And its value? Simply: 300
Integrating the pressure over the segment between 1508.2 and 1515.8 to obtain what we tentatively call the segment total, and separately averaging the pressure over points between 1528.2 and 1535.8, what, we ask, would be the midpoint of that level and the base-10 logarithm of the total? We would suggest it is 156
